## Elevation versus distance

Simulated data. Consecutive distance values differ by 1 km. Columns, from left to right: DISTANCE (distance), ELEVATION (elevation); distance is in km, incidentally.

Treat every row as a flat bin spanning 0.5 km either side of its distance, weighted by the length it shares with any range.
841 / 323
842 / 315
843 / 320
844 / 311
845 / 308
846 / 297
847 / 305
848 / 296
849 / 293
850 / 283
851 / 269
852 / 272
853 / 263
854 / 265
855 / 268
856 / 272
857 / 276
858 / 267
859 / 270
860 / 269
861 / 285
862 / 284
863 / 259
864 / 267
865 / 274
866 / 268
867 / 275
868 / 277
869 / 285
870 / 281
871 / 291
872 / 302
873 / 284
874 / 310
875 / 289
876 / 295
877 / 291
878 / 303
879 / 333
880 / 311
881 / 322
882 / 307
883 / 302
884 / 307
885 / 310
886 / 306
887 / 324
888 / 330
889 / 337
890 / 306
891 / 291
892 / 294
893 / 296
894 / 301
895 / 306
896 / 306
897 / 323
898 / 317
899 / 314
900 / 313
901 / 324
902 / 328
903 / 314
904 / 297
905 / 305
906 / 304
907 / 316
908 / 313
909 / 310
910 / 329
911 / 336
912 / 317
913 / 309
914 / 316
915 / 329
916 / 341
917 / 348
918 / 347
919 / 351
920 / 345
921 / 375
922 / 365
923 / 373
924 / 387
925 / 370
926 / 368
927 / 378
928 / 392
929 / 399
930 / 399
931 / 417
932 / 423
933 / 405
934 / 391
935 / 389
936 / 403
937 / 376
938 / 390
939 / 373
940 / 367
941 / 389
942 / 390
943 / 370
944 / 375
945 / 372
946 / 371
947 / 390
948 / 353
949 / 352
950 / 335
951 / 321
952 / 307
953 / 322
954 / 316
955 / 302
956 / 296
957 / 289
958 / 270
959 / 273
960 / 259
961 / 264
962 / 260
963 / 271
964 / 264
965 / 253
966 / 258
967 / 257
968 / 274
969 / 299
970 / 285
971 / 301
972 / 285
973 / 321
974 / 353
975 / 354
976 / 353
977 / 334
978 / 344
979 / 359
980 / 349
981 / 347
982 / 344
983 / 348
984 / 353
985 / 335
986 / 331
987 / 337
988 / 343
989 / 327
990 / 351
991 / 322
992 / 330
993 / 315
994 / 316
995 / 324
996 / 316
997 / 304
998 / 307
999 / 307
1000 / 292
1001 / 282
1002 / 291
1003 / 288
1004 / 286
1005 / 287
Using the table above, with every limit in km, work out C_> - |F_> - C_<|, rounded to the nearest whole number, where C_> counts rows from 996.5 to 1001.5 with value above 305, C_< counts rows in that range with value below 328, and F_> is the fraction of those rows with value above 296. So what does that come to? -2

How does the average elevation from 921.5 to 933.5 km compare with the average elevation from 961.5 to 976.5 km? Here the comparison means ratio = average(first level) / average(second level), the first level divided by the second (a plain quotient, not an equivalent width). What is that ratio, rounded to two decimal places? 1.33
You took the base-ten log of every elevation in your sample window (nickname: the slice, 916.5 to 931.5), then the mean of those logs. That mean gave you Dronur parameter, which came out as 2.57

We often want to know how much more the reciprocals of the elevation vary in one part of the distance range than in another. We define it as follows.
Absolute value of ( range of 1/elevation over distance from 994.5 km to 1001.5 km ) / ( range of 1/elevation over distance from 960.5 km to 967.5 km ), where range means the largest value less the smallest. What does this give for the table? 1.8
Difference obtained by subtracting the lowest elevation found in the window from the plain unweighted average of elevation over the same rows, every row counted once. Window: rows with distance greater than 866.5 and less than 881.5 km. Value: 22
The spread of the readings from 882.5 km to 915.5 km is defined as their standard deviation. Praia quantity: 12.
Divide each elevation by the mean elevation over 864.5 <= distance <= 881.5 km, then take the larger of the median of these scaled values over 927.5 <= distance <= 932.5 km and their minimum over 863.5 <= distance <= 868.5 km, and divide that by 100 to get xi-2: 0.0136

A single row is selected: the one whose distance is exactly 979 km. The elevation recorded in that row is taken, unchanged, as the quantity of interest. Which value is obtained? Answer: 359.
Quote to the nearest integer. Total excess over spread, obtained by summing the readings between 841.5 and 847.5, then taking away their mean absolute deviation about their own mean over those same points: 1850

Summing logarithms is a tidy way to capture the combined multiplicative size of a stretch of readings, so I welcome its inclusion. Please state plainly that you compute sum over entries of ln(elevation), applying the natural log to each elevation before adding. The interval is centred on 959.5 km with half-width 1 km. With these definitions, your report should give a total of 11.2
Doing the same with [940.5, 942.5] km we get 11.9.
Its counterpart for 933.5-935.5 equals 11.9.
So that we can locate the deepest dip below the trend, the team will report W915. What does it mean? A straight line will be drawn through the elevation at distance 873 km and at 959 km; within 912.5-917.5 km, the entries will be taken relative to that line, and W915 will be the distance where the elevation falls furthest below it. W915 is 913 km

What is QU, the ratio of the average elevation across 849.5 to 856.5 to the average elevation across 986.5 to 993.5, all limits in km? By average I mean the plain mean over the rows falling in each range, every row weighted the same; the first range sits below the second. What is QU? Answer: 0.81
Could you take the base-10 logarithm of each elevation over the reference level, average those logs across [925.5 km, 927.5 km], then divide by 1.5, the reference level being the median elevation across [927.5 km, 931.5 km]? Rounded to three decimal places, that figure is -0.020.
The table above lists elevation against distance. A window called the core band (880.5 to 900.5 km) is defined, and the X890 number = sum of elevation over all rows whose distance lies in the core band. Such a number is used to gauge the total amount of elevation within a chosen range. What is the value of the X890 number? 6212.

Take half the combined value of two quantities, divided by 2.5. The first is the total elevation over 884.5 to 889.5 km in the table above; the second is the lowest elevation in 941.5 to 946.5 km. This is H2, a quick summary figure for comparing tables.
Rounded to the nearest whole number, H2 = 395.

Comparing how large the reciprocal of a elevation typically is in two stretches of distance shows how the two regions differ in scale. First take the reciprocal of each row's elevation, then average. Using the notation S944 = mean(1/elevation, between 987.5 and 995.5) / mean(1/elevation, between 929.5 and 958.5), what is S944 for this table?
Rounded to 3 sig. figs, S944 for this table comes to 1.08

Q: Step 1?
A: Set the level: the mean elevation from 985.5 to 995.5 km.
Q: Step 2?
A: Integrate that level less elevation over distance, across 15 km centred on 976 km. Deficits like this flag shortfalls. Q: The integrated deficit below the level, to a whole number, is -32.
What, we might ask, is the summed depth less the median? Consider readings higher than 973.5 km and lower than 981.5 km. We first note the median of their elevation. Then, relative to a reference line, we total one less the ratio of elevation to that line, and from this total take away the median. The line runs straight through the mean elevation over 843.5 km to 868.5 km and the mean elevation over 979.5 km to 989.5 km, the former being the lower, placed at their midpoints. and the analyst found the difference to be -351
